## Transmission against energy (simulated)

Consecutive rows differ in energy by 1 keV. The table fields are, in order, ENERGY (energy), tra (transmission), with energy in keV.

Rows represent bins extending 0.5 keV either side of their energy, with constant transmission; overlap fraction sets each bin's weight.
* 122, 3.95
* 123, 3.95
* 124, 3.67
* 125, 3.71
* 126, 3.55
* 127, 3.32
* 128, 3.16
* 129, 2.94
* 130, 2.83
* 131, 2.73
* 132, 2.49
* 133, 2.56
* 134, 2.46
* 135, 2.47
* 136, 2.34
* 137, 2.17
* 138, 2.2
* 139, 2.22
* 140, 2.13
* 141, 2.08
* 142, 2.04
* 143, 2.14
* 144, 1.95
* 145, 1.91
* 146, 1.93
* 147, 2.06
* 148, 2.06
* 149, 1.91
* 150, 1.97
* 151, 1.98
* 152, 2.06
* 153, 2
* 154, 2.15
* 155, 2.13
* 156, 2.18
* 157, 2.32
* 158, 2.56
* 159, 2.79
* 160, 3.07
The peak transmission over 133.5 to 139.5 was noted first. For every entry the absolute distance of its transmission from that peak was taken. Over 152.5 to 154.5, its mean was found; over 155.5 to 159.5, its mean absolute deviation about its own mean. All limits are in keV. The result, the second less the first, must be -0.30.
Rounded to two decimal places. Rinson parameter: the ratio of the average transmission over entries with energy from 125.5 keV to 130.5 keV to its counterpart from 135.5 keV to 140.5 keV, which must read 1.43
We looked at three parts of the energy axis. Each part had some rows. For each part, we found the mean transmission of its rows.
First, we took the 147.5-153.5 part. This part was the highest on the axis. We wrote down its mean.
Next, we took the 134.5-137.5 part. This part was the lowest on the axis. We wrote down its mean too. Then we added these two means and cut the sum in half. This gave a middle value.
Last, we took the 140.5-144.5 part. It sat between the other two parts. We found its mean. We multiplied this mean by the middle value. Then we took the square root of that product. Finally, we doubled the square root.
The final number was 4.2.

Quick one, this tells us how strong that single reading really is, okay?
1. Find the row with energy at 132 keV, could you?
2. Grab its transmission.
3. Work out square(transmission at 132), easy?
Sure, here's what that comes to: 6.2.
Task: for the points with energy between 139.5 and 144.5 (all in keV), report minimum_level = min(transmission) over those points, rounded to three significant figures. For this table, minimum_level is 1.95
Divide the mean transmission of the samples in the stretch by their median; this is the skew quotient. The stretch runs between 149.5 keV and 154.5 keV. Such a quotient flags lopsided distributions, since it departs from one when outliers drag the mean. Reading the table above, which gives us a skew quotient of 1.02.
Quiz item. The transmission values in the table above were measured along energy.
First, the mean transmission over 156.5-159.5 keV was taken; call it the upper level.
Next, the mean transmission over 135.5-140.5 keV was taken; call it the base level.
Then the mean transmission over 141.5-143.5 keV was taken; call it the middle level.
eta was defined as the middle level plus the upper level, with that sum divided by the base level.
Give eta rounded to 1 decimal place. 2.1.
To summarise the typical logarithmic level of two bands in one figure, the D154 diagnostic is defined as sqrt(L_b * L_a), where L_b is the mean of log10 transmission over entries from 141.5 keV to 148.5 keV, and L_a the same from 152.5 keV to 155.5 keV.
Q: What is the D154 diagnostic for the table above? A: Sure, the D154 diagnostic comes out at 0.31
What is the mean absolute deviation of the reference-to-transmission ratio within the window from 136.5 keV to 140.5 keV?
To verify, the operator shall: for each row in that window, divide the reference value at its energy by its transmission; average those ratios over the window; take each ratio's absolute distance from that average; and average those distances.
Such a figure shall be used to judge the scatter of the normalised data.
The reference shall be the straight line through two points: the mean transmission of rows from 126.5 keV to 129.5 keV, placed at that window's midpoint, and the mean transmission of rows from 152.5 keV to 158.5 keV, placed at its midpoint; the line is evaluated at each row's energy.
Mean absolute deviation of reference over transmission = 0.018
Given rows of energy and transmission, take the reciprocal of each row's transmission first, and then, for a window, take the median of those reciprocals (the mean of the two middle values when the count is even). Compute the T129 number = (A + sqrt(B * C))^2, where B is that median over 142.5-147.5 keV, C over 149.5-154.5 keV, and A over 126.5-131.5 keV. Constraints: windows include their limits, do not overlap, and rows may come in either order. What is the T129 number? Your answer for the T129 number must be 0.72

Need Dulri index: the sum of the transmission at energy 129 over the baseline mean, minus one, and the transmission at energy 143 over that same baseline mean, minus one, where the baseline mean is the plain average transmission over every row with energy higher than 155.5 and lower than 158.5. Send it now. 0.159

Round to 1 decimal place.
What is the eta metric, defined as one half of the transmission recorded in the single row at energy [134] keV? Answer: 1.2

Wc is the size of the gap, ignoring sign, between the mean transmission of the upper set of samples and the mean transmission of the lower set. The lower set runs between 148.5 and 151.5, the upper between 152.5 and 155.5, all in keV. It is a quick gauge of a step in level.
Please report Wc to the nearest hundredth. 0.14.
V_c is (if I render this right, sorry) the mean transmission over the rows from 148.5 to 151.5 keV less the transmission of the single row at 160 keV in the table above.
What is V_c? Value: -1.1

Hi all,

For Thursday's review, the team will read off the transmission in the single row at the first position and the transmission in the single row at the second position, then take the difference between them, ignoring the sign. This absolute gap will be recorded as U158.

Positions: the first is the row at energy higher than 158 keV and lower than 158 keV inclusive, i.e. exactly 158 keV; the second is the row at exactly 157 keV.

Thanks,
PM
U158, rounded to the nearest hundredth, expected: 0.24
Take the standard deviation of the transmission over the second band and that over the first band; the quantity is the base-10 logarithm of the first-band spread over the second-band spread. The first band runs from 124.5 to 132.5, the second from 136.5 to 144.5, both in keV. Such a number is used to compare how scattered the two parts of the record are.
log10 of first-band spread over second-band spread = 0.7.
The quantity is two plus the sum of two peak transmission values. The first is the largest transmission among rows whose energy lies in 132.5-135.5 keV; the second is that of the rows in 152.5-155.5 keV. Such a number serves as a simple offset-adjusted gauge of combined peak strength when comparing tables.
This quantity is 6.7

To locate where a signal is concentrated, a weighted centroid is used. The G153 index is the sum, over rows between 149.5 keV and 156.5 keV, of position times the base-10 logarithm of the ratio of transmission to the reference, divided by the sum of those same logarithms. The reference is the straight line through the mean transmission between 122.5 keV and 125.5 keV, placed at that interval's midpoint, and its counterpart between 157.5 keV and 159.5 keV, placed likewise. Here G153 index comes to 152.6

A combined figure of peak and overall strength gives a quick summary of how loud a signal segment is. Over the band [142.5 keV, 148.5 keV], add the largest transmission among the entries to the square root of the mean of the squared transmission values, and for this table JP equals 4.15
